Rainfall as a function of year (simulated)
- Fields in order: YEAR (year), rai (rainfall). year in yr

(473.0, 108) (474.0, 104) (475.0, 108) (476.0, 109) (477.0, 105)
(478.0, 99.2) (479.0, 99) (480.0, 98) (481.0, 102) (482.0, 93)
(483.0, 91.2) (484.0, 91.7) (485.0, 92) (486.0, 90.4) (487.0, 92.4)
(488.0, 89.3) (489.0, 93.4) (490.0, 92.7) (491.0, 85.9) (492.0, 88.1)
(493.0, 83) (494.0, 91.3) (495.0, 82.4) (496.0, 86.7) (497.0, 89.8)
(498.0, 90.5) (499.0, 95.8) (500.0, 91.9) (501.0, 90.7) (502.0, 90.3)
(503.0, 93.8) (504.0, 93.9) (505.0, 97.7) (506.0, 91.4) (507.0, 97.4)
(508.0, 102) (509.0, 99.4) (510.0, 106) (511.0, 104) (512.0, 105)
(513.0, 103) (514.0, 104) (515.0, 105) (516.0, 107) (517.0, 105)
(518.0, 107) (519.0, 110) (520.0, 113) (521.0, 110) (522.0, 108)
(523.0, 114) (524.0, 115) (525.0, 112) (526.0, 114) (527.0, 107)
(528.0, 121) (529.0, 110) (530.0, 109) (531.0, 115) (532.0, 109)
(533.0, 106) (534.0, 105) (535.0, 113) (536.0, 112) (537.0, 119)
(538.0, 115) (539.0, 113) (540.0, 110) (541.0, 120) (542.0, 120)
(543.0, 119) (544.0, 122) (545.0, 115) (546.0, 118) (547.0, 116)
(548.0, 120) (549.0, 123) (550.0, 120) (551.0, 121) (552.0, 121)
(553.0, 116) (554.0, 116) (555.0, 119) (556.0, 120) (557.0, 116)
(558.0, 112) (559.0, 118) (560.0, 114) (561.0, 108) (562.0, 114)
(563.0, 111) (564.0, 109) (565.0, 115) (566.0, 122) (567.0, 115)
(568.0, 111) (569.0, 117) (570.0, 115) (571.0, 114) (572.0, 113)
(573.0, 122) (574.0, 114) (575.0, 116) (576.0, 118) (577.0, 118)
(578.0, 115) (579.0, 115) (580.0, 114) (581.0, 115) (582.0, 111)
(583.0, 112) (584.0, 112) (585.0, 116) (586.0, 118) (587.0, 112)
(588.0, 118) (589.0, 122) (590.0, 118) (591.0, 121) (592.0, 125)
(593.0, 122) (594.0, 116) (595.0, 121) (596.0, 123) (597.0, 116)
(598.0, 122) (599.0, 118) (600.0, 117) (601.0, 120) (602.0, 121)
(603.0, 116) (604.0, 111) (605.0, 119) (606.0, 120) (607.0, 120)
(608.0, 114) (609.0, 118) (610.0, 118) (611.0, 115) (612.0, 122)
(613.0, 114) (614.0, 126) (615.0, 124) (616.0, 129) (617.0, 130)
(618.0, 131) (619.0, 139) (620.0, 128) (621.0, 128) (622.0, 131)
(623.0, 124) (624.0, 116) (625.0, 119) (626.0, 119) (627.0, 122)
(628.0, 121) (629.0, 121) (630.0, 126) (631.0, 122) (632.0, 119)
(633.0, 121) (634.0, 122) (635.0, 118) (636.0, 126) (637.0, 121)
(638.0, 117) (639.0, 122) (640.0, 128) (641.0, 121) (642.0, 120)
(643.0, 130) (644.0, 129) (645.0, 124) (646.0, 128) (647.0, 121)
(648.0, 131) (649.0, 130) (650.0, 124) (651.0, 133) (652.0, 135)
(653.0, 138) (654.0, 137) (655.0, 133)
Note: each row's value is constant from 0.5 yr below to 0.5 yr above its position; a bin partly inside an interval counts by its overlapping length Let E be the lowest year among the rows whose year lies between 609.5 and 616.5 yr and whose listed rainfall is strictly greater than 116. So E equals 610.0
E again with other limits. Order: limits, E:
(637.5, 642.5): 638.0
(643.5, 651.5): 644.0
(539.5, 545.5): 541.0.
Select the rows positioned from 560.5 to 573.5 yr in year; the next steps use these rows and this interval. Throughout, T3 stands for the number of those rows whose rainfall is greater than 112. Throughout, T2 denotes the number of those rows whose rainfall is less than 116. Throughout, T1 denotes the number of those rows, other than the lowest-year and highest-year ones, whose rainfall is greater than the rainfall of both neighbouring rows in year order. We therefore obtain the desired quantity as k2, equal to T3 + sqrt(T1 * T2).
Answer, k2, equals 14.5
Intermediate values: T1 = 3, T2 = 10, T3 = 9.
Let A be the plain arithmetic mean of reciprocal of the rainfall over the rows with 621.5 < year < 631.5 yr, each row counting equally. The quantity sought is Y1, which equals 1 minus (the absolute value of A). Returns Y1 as 0.992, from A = 0.0082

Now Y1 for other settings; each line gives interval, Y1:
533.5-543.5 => 0.991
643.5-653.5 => 0.992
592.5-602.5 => 0.992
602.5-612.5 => 0.991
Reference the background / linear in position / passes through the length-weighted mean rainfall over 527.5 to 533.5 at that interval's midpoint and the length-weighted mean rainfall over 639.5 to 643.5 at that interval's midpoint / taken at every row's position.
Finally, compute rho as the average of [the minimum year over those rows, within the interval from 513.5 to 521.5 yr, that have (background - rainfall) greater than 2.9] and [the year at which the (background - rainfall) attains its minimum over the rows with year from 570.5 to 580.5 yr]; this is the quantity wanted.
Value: 543.5 yr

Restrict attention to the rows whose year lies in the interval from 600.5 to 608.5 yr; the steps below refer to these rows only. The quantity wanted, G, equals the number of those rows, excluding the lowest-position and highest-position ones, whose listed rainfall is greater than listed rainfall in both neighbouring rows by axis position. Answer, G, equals 1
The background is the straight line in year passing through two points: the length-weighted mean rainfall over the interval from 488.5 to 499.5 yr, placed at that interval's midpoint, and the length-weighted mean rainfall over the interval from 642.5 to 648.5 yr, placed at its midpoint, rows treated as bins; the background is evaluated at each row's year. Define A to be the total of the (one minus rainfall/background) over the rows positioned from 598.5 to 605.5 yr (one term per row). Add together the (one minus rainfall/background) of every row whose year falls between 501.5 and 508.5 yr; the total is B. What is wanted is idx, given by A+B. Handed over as -0.3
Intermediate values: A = -0.07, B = -0.26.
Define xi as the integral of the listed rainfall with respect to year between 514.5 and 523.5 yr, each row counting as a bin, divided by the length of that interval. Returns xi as 109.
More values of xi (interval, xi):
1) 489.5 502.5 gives 89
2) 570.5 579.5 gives 116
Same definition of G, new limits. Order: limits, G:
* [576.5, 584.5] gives 1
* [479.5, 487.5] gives 2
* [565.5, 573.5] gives 1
